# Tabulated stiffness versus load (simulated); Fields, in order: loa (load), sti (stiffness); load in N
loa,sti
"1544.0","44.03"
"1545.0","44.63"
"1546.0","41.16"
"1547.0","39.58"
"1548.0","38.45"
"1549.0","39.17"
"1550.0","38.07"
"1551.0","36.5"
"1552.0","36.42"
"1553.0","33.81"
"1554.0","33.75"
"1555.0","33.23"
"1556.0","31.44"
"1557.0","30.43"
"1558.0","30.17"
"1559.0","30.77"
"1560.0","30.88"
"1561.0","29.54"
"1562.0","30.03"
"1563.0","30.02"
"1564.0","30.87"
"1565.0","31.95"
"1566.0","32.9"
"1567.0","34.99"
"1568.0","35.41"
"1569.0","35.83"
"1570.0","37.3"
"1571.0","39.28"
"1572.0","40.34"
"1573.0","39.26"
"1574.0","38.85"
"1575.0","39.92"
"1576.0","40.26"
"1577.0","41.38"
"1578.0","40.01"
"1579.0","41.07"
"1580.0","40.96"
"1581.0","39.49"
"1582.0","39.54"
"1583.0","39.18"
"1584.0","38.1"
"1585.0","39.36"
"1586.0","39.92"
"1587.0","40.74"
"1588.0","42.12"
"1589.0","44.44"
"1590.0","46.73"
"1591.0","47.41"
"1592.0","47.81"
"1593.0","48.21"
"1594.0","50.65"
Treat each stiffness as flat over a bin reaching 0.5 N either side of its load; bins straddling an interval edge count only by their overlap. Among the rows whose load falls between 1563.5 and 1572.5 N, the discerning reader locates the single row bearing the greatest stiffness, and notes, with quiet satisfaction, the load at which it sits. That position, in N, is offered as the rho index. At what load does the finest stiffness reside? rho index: 1572.0 N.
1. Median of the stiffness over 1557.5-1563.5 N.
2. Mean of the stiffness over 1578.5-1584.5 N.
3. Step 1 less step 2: -10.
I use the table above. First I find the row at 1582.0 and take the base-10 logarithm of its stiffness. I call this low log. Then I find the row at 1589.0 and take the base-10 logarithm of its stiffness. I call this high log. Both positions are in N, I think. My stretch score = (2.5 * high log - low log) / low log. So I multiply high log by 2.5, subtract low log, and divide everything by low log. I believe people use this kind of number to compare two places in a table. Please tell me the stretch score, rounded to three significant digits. 1.58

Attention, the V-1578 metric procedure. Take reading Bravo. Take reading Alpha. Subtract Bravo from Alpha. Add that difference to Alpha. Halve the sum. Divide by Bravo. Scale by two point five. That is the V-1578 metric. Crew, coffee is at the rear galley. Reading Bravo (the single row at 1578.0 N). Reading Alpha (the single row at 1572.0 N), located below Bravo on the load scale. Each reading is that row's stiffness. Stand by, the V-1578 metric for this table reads 1.27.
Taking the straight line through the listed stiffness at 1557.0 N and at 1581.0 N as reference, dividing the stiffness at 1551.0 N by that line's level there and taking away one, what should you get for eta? 0.30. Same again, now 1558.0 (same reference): -0.02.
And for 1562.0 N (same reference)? -0.07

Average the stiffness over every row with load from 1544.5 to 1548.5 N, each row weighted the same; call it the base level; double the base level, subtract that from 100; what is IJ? 18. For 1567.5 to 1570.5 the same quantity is 28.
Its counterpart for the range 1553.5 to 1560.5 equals 37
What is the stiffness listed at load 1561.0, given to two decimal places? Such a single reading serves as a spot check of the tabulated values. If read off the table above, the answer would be 29.54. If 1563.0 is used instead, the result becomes 30.02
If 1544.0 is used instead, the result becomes 44.03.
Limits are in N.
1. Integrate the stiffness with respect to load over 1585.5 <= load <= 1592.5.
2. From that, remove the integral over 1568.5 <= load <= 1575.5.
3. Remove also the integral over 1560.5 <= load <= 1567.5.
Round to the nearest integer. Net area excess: -182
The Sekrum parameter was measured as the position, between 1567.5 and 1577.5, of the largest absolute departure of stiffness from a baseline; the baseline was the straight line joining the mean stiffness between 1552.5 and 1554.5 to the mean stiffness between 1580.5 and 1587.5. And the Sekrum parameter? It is 1577.0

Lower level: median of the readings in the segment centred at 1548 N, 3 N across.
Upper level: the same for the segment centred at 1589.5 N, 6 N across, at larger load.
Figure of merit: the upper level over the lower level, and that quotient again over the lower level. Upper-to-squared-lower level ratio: 0.0297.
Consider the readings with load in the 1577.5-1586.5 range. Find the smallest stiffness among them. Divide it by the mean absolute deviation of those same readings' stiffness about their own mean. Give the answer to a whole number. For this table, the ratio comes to 57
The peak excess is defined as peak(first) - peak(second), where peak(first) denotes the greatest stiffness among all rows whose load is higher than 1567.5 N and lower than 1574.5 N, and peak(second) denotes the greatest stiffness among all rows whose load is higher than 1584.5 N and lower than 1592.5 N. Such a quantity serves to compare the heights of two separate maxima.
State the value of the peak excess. -7.5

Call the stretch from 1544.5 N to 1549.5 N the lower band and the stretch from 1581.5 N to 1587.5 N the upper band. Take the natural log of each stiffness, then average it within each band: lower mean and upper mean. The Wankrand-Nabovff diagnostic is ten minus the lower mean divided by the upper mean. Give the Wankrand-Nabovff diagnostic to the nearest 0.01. 8.99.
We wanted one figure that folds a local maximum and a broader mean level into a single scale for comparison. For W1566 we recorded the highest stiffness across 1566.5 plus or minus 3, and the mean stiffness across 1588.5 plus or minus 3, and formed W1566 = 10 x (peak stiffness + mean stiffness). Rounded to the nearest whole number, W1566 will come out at 794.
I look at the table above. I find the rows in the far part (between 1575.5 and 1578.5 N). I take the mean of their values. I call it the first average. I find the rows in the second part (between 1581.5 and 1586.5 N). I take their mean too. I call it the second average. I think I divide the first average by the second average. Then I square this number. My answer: 1.1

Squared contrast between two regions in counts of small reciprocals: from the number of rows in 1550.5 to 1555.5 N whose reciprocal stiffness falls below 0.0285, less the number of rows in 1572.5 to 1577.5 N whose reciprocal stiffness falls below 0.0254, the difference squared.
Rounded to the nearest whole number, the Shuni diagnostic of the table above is 1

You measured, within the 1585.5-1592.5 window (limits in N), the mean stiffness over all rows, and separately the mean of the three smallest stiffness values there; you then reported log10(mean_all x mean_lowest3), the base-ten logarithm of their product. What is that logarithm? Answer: 3.26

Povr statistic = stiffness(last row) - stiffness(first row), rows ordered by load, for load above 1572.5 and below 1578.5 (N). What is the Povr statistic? 1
